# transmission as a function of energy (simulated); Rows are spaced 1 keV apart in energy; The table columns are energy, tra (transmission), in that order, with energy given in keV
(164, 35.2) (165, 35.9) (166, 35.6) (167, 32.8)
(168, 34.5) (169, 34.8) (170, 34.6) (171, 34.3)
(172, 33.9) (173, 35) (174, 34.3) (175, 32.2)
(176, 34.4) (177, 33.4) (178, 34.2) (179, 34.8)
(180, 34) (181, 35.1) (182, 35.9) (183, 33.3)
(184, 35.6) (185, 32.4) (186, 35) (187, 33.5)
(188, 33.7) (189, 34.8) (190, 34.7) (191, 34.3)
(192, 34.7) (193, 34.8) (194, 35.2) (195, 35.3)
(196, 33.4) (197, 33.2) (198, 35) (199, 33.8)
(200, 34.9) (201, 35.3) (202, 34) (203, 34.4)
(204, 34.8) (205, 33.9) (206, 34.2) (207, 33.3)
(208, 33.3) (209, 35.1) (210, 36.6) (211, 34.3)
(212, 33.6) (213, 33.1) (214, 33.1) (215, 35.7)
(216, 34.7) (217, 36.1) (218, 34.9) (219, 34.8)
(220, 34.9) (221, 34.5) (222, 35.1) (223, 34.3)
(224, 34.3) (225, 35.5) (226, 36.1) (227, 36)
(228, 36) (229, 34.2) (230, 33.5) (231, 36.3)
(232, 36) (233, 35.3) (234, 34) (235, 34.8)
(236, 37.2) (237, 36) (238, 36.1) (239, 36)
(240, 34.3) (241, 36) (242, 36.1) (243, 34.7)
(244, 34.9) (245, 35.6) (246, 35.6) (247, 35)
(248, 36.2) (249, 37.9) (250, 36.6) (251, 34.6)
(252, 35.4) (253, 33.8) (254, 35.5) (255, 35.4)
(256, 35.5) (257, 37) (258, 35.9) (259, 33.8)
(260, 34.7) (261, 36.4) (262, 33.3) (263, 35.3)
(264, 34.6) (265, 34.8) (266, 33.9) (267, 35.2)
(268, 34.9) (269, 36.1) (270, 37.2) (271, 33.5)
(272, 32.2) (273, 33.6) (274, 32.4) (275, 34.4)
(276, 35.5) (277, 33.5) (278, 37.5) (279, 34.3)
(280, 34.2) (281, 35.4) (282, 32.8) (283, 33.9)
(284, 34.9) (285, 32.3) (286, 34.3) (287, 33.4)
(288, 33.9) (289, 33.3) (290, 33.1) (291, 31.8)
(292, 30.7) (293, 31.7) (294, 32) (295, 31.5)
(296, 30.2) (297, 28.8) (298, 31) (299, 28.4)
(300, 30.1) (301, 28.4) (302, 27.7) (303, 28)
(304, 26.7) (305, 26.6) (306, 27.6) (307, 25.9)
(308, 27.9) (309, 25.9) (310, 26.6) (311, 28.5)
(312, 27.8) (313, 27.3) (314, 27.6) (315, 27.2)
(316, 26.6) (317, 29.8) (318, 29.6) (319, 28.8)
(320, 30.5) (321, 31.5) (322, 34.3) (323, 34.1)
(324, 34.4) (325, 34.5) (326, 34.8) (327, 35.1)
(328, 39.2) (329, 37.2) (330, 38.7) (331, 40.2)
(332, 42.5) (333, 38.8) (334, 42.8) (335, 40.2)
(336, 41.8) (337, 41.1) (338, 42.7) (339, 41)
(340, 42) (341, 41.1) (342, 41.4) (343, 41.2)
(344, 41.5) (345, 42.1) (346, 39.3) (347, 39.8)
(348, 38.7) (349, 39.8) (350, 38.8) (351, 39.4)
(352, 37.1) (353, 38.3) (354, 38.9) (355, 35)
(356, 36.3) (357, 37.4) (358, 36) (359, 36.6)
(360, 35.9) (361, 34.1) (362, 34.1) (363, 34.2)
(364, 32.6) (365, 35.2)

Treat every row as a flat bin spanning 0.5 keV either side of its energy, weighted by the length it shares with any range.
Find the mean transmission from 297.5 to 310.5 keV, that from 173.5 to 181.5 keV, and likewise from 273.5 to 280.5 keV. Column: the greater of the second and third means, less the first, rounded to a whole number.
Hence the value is 7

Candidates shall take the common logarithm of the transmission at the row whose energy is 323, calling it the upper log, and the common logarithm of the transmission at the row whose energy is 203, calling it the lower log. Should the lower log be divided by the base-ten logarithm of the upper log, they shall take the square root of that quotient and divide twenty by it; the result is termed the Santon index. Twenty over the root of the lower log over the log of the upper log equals 6.95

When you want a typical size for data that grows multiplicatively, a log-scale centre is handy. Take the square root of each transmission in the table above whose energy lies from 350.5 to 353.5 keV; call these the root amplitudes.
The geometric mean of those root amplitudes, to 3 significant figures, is 6.19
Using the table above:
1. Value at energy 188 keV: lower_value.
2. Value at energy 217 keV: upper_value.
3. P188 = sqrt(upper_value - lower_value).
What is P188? 1.5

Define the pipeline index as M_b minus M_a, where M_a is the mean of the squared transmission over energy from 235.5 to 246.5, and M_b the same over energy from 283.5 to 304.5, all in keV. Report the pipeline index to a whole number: -304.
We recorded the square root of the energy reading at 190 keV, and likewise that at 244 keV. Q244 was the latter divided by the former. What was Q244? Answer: 1.00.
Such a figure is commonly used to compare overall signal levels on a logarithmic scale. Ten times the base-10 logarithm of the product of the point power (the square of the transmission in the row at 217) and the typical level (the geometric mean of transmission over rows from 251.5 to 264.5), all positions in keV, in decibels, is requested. 46.6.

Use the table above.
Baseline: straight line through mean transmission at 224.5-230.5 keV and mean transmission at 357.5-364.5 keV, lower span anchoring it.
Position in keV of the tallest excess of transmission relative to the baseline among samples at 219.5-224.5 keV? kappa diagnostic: 222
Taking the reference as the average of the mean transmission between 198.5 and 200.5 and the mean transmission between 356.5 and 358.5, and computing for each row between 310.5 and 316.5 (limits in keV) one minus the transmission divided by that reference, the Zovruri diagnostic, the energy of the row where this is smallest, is 311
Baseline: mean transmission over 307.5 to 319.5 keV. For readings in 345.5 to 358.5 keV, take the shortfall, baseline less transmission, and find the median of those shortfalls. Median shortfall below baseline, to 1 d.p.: -10.9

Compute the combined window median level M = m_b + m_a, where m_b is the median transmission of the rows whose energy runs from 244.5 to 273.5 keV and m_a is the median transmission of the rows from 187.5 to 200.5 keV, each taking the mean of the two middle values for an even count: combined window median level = 70.0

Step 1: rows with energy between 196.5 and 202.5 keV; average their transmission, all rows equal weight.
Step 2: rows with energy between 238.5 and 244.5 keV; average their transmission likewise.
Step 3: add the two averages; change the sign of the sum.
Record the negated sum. -69.7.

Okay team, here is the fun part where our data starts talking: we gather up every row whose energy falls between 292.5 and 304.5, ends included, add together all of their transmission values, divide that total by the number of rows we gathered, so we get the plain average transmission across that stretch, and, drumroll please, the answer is 29.5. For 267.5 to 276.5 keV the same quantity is 34.4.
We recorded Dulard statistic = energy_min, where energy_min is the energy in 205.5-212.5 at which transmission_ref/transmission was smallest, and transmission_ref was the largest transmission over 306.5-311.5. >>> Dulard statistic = 210 keV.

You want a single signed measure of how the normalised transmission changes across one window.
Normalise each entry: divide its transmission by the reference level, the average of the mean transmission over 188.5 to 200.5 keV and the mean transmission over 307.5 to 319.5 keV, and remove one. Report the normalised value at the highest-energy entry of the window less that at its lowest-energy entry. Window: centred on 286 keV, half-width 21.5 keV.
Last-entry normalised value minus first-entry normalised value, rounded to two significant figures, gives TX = -0.29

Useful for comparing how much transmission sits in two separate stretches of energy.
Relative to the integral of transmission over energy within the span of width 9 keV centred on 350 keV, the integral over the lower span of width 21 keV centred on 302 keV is 1.7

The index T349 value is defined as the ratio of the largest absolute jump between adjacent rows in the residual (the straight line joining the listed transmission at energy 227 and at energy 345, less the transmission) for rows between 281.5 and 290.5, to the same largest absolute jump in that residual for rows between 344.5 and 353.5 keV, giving 0.93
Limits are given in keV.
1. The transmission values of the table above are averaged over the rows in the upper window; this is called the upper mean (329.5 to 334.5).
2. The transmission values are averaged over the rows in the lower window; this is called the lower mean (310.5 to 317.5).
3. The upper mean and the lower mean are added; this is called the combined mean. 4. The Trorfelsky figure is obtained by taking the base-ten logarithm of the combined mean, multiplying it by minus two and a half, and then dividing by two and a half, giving -1.84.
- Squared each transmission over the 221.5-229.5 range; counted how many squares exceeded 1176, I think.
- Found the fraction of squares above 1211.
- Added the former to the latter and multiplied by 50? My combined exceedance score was 381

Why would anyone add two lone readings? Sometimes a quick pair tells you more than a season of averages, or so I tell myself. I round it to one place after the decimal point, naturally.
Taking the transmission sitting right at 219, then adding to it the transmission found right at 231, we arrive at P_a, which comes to 71.1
